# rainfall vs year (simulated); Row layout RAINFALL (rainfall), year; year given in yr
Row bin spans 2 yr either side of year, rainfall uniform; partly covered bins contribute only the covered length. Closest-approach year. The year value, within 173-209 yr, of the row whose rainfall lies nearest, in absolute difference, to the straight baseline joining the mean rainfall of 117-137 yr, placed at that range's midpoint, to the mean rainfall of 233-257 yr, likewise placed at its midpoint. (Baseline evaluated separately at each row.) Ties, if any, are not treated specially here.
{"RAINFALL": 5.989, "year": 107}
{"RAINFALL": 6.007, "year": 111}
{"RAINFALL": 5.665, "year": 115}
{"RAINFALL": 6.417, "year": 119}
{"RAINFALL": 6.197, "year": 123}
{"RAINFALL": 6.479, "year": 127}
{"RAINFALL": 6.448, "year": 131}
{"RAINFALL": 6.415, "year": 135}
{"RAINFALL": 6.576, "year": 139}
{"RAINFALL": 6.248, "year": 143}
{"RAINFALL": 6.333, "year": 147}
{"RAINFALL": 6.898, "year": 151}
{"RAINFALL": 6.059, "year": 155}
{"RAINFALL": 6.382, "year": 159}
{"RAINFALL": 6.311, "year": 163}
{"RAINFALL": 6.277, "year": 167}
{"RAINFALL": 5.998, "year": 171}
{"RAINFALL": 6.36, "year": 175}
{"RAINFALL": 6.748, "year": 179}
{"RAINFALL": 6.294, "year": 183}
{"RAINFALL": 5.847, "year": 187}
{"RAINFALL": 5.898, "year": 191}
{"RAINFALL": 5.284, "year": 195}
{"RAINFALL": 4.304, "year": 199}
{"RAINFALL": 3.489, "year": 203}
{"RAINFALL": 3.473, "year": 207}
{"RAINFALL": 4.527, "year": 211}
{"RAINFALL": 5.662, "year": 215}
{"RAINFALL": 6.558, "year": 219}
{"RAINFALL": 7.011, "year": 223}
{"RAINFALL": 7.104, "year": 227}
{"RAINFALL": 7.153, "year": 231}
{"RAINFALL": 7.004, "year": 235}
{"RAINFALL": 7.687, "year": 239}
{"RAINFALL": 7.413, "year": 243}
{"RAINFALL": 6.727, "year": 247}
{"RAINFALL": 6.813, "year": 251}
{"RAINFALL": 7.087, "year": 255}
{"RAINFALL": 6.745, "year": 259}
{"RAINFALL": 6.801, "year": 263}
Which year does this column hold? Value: 179 yr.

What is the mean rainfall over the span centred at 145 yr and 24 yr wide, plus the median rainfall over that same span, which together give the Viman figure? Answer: 12.80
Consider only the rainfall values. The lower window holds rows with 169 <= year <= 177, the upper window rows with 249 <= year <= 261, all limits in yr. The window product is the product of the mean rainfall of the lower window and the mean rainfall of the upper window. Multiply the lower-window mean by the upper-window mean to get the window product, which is 43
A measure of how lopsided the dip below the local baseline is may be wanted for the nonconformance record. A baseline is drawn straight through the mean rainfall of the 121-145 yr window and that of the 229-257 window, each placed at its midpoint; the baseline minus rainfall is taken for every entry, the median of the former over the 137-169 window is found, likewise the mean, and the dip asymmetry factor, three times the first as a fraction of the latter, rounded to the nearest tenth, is 4.2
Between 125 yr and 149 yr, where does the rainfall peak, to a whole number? 139 yr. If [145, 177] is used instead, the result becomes 151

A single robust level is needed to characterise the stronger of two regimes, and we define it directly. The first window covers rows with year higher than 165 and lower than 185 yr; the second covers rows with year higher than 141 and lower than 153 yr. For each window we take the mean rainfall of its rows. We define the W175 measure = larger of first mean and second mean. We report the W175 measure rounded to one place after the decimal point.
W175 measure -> 6.5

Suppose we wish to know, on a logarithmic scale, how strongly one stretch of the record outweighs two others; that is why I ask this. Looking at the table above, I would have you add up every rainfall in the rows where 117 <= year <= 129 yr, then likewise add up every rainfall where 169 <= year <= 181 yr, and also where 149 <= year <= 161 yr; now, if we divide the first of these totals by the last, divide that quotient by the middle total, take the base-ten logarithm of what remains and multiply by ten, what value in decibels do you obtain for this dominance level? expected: -12.9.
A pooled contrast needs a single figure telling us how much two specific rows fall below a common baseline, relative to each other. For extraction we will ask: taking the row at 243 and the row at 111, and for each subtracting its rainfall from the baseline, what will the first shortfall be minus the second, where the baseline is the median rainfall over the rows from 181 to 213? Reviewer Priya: -1.41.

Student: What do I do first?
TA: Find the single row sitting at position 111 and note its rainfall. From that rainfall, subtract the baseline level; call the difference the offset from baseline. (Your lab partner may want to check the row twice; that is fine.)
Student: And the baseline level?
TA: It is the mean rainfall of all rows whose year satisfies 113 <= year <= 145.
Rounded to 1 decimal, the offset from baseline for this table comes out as -0.3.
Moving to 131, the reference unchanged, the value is 0.1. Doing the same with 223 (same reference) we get 0.7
